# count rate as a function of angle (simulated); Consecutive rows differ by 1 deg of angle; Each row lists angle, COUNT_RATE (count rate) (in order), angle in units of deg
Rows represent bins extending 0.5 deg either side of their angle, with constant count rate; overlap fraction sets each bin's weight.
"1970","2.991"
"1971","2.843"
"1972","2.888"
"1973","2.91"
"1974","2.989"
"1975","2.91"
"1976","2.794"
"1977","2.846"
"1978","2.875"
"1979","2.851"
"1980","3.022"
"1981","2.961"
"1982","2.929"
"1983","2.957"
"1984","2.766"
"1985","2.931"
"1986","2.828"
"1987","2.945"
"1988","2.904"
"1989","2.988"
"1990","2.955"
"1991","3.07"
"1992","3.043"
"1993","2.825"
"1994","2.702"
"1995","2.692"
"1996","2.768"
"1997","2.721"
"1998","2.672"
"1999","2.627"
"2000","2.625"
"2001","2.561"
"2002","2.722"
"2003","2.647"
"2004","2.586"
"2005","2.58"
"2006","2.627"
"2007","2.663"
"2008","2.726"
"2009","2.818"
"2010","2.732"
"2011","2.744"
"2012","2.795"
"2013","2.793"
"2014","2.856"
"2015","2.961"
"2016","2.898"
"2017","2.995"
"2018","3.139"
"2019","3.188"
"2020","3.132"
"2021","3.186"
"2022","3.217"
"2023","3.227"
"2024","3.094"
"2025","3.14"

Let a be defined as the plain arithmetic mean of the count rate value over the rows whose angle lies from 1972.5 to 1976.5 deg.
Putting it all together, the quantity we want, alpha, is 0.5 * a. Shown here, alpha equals 1.45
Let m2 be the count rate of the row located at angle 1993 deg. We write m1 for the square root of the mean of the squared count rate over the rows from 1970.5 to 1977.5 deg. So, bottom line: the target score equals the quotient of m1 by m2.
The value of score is 1.02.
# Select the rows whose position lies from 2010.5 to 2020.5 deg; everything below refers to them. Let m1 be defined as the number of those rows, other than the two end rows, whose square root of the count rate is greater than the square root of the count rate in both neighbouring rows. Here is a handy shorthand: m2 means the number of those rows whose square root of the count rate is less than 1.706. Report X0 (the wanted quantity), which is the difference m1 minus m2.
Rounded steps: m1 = 3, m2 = 5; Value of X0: -2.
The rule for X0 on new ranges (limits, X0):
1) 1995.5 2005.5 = -9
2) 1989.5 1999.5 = -5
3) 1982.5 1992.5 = 1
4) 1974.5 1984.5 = -3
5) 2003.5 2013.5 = -8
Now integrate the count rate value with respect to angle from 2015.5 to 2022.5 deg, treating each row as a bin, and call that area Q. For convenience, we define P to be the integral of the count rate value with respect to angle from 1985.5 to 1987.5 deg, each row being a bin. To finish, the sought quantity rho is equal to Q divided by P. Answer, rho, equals 3.8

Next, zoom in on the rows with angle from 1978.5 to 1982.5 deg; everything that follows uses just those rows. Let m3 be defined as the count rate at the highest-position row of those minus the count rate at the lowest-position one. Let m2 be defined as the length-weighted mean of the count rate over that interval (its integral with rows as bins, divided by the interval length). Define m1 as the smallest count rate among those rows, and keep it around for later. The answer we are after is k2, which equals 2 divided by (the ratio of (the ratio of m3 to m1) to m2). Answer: 215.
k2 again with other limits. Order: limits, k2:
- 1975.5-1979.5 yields 279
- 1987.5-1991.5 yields 104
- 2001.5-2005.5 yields -96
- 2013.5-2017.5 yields 120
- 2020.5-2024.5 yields -214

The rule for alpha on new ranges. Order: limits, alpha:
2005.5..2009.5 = 1.35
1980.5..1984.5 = 1.45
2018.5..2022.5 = 1.59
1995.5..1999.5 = 1.35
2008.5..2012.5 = 1.39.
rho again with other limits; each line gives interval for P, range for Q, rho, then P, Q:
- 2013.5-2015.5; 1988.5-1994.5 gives 3.0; 6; 18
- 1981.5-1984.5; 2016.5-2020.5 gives 1.4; 9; 12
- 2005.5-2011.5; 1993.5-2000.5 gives 1.2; 16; 19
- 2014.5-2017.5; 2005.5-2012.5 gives 2.2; 9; 19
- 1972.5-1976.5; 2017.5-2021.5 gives 1.1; 12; 13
